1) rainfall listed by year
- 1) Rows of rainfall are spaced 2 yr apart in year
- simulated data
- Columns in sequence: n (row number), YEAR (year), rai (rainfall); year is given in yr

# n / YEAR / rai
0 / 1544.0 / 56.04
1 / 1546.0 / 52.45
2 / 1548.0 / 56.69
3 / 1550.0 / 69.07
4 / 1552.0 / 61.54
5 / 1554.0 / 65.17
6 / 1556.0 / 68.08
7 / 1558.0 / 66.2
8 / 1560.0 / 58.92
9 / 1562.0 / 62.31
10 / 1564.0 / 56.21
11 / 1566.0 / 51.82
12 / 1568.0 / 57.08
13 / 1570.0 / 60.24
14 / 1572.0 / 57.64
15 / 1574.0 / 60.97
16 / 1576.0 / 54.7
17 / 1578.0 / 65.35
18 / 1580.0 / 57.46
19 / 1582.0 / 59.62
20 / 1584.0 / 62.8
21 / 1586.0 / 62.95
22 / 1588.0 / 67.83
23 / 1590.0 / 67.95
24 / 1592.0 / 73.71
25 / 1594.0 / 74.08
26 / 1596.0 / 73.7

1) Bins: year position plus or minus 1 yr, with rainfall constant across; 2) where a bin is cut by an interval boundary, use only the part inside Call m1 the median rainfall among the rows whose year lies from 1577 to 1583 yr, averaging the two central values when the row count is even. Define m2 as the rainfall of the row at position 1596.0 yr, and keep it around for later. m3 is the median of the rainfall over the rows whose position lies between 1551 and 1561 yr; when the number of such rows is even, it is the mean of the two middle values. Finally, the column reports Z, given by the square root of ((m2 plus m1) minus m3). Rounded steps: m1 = 60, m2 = 73.7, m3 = 65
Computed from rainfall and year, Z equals 8.3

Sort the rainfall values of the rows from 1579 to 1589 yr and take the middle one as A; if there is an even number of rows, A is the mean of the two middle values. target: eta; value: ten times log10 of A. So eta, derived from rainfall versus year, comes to 18.0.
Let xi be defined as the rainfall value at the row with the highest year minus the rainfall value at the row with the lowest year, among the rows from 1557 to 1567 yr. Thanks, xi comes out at -14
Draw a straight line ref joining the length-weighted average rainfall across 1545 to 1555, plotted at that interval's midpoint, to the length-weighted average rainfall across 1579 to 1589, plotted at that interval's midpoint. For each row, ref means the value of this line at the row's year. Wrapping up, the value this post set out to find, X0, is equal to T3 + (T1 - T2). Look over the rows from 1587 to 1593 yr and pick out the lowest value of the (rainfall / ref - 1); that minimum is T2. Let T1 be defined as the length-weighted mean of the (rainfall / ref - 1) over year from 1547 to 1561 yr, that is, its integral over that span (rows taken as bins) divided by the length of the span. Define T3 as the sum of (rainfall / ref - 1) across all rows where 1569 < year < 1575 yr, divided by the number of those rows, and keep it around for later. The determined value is -0.08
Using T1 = 0.04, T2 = 0.09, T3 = -0.03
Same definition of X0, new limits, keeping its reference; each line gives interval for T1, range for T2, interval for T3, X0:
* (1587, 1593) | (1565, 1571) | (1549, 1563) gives 0.33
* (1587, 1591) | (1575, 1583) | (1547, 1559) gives 0.26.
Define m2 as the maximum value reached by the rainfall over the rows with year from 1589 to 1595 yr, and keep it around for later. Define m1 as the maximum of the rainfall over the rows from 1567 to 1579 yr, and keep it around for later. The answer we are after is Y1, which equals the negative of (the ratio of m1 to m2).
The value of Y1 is -0.88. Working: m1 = 65.35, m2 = 74.08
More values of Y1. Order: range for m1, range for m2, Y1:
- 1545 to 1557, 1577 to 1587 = -1.06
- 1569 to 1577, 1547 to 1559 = -0.88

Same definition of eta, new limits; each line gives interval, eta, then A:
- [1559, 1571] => 17.6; 58.0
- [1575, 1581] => 17.6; 57.5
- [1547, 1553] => 17.9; 61.5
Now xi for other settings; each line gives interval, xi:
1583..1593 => 11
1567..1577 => -2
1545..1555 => 13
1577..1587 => -2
